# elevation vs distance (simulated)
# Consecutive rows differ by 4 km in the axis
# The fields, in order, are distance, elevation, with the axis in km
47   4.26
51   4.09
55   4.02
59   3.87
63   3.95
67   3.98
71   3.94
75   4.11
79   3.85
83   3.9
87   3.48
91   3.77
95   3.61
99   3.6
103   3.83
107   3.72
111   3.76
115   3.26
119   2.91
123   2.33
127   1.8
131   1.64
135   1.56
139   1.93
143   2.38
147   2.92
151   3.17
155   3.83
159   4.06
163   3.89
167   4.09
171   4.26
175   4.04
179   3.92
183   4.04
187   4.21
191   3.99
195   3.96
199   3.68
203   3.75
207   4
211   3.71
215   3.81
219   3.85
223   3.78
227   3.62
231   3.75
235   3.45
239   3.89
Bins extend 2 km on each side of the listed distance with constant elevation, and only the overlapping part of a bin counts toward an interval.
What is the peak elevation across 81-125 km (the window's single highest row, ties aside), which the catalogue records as 3.9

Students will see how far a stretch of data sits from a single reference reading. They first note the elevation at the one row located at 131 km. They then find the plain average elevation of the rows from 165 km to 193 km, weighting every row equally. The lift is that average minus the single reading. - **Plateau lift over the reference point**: 2.4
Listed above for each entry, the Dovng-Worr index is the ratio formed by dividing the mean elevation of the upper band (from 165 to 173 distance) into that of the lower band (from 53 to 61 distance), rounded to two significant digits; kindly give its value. 0.94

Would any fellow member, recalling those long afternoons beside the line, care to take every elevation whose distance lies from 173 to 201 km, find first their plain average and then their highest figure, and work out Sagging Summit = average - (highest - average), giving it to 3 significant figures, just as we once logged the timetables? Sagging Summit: 3.74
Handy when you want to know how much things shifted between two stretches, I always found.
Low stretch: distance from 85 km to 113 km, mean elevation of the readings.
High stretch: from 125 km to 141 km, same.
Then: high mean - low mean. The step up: -1.9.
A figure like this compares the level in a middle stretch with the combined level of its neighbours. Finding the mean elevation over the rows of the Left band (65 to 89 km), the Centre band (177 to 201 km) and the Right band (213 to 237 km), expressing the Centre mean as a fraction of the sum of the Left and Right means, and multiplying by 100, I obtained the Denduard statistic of 52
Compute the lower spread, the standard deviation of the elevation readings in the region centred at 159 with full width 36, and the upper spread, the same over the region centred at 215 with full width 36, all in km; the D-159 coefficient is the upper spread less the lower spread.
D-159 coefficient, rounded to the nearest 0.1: -0.5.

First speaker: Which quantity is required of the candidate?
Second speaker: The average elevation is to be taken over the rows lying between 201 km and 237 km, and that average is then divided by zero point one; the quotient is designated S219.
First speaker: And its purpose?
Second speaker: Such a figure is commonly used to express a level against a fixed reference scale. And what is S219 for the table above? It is 37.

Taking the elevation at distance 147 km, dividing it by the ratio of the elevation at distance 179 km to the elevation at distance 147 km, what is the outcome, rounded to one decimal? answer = 2.2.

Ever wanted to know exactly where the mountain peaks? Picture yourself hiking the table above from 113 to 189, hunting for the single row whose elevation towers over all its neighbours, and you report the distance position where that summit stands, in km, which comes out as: 171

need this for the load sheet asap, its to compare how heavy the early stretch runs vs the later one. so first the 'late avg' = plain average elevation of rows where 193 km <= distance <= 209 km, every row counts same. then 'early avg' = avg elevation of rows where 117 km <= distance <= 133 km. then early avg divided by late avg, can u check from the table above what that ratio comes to 0.56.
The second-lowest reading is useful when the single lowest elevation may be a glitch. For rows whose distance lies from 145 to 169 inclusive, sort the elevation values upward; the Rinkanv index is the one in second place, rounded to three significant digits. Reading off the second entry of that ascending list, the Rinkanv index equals 3.17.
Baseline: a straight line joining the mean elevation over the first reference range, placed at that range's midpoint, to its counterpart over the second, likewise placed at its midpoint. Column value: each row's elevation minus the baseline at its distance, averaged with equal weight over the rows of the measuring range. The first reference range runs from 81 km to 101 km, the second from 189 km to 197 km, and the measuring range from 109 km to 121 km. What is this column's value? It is -0.43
